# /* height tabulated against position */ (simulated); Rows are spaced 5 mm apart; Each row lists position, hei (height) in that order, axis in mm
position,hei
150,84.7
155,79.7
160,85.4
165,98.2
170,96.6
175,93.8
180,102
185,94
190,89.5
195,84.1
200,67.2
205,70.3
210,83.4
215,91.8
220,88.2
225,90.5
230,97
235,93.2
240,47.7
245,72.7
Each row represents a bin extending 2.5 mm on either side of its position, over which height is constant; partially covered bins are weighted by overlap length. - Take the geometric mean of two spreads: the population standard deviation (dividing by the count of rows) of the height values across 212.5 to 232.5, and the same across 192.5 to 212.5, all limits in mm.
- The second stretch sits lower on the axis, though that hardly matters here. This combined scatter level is 4.9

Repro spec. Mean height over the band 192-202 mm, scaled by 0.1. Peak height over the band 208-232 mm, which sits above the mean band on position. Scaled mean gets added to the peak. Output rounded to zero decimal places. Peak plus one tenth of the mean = 105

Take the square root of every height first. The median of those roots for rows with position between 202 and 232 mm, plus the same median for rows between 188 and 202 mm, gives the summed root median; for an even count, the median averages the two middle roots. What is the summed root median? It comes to 18.6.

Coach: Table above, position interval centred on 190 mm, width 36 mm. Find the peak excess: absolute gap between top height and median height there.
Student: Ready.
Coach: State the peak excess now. 12.5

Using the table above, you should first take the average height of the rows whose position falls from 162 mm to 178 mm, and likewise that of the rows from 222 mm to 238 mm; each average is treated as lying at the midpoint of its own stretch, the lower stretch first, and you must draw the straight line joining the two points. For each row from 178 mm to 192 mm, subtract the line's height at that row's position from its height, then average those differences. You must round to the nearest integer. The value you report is 0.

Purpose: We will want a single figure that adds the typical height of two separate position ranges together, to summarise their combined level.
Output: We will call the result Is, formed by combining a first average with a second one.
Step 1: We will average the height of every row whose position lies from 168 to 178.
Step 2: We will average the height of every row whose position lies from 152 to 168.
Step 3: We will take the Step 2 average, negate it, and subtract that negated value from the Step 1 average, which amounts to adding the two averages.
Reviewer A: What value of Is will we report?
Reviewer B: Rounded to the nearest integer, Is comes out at 183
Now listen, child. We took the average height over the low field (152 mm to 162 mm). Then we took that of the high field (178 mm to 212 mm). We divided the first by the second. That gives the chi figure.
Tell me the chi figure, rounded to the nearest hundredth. 0.98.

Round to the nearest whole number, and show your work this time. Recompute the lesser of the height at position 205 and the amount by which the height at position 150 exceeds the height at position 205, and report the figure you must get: 14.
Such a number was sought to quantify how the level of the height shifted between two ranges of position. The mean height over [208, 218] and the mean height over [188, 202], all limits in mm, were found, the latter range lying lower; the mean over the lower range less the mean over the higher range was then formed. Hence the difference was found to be -7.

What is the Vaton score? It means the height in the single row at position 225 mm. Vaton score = 90.5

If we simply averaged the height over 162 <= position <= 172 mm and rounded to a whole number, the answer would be 97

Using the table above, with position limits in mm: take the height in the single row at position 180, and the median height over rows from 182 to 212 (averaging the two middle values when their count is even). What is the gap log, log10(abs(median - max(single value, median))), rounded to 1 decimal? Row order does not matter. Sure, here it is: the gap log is 1.3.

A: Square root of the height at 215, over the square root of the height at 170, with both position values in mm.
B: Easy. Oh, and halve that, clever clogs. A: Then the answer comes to 0.487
